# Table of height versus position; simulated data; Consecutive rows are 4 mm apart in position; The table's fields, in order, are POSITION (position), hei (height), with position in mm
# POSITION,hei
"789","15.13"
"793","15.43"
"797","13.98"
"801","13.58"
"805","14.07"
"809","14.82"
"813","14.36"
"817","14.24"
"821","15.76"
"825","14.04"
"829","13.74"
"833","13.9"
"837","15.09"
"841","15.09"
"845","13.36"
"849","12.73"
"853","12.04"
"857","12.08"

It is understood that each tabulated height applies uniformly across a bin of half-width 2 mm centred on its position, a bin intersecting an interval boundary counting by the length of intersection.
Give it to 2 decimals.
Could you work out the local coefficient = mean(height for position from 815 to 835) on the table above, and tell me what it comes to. 14.34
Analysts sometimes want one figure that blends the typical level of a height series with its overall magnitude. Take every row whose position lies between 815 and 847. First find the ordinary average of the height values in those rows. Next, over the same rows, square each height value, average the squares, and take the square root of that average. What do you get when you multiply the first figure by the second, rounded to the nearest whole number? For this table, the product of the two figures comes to 208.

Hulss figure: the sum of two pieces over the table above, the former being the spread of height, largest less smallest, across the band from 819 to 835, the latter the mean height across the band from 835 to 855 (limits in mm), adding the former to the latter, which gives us 15.7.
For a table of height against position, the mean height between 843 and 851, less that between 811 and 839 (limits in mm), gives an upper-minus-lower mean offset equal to -1.4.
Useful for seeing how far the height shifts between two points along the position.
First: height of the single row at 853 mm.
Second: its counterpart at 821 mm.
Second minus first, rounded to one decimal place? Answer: 3.7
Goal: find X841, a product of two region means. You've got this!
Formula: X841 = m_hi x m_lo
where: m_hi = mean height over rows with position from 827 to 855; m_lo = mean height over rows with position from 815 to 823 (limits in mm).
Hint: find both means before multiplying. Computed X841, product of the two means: 206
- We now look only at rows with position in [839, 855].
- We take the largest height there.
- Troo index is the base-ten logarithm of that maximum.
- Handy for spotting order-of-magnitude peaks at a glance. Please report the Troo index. 1.18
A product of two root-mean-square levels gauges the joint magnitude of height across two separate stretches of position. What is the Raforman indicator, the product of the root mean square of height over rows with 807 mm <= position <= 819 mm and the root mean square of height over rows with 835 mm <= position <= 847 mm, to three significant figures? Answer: 210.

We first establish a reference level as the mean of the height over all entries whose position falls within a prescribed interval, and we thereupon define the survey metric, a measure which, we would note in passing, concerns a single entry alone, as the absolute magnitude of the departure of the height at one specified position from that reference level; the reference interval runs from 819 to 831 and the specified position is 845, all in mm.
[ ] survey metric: 1.2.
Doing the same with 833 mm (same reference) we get 0.6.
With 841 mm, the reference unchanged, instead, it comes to 0.6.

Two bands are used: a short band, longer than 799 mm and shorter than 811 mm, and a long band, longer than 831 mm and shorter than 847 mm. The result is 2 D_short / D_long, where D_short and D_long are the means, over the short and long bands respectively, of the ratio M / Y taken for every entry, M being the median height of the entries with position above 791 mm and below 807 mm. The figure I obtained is 2.03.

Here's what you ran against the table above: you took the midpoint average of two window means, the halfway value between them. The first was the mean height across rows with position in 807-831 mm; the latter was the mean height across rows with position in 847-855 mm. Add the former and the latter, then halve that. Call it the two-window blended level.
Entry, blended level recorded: 13.4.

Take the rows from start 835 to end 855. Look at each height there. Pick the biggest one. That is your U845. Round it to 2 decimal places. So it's 15.09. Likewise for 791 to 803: 15.43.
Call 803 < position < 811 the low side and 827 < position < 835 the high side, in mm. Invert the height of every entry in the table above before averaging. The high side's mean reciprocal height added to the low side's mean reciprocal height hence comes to 0.142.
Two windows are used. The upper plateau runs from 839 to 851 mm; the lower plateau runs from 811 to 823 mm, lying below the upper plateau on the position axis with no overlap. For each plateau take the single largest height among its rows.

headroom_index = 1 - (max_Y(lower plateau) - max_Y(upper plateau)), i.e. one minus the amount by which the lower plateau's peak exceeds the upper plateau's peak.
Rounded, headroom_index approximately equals 0.33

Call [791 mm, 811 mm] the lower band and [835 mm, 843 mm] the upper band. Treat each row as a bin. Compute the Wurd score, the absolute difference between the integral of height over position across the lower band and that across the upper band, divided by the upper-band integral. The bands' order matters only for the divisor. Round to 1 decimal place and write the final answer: 1.4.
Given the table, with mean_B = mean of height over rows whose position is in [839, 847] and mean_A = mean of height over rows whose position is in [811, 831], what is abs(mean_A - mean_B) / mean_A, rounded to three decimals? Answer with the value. 0.014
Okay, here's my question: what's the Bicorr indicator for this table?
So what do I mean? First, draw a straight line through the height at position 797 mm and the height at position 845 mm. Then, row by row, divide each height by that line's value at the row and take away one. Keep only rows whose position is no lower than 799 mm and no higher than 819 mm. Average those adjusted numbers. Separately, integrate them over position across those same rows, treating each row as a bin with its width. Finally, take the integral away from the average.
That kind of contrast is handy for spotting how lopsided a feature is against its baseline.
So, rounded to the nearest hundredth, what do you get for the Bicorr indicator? -0.54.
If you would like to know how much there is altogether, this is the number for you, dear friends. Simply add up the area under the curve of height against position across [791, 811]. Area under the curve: 287.5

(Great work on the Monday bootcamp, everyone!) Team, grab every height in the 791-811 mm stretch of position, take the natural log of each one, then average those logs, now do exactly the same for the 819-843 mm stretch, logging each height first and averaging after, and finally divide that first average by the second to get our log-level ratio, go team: 0.99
